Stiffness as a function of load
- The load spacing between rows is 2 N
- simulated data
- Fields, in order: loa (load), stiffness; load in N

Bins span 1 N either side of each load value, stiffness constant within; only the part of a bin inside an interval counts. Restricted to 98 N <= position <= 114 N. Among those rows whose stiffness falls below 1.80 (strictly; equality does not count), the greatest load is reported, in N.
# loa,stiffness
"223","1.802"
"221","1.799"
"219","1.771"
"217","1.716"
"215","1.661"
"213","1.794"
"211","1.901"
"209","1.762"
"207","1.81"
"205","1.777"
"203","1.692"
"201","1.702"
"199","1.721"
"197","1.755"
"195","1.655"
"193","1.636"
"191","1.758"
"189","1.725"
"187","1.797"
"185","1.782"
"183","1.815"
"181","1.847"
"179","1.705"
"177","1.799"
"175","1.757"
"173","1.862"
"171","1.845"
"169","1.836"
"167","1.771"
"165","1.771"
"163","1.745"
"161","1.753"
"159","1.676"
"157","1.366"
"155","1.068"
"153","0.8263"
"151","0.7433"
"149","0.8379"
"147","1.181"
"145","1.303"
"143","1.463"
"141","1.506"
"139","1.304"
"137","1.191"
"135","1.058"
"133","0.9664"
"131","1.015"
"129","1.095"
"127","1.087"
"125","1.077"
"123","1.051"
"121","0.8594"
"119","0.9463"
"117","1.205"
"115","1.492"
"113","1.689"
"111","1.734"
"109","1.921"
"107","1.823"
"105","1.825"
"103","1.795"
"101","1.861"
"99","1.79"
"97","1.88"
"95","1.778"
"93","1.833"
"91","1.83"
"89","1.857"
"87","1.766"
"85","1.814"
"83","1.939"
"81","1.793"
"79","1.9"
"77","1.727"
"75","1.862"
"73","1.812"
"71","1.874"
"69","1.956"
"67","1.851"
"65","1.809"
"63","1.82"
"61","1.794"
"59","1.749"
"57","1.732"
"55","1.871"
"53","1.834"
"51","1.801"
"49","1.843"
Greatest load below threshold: 113 N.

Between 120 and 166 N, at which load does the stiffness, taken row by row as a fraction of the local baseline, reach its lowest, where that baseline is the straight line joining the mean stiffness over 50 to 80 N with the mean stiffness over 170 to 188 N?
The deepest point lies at 151 N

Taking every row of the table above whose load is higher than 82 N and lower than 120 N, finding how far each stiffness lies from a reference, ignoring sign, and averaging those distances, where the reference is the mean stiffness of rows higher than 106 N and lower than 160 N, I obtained 0.52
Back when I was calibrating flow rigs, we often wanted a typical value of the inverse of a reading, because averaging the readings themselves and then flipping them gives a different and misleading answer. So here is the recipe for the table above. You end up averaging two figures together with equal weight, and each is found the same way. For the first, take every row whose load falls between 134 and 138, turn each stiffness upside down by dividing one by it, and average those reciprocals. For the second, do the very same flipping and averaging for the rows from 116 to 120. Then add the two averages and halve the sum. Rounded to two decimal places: 0.92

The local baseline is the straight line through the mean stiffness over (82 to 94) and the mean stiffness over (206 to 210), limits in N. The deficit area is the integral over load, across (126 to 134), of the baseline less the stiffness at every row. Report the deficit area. 6.2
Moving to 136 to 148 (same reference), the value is 5.9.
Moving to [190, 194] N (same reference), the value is 0.4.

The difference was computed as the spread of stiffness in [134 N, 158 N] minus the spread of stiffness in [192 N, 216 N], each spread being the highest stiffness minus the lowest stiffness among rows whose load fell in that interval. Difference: 0.50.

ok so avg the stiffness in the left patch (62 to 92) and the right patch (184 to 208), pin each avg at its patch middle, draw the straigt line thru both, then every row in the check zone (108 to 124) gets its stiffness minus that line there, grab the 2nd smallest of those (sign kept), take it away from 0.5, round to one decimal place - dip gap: 1.4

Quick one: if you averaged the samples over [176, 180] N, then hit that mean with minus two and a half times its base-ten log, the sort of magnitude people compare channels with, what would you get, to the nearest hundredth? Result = -0.61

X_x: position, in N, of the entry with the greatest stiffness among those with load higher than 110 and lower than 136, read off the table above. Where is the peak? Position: 111 N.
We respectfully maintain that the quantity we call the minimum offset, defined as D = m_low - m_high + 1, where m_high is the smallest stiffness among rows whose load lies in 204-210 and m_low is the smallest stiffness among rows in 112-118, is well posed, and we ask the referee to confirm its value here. 0.4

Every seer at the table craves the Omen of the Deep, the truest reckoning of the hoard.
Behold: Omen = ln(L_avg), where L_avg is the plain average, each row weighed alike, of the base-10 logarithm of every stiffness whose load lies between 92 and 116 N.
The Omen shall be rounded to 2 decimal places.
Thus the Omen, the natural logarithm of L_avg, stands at -1.38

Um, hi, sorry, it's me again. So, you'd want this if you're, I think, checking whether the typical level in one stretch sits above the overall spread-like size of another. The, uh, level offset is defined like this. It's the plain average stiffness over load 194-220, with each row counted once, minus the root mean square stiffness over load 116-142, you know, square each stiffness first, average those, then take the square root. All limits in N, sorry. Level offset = 0.63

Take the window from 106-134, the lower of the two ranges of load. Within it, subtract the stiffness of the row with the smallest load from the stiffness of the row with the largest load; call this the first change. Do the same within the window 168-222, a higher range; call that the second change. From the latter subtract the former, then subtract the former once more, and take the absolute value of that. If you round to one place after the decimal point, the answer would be 1.7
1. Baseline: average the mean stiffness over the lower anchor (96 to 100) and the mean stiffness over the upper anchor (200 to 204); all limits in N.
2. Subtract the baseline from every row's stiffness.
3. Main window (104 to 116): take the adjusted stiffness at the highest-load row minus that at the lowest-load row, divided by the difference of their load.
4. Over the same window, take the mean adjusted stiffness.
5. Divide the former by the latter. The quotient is 1.78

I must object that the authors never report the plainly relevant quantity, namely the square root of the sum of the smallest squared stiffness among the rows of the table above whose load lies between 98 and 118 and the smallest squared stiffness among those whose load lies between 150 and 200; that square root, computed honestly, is 1.42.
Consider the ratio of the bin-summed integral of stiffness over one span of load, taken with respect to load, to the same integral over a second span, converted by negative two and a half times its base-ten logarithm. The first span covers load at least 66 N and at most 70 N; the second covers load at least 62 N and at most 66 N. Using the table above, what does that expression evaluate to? -0.1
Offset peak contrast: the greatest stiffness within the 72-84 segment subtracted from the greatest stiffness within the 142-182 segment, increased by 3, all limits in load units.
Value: 2.92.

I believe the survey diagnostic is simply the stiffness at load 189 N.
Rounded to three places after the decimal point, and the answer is 1.725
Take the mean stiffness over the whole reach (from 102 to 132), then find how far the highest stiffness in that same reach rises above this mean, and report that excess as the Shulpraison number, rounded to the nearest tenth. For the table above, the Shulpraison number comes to 0.5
